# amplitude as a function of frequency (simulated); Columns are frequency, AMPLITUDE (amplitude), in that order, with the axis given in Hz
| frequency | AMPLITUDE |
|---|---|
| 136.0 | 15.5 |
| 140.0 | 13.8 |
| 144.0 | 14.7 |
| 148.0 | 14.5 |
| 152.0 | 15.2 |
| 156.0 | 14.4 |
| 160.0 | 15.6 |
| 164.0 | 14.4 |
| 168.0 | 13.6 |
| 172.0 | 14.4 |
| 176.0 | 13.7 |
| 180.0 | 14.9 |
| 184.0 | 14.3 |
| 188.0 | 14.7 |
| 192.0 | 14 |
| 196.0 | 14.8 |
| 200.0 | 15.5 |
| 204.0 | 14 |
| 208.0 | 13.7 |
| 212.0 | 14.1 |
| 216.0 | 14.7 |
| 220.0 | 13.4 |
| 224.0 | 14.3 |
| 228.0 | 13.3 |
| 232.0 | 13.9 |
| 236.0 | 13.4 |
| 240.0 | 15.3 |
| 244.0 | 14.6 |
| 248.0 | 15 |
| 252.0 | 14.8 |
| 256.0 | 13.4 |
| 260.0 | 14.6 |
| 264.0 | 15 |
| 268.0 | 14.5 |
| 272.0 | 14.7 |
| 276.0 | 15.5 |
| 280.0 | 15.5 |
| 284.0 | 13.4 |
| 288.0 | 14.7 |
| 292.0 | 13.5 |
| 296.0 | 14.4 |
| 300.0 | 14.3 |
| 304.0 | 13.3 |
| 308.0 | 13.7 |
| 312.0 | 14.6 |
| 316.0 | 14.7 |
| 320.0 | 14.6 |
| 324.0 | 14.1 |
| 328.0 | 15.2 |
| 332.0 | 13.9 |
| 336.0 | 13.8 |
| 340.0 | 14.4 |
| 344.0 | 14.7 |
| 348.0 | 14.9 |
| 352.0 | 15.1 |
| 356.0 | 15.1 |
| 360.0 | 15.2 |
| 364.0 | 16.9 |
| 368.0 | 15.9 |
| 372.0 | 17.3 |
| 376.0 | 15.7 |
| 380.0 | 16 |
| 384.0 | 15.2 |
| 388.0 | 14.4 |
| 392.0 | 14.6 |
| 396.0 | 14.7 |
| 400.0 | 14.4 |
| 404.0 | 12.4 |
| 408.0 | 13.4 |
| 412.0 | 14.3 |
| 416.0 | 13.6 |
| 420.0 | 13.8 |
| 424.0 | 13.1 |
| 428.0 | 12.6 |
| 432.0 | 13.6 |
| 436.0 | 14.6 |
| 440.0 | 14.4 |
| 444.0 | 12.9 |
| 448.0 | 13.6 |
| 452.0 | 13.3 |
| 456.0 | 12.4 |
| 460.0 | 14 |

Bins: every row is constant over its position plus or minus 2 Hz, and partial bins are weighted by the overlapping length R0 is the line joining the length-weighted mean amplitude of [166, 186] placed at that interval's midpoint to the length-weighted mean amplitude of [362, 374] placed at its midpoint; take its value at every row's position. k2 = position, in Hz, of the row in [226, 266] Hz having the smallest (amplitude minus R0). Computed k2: 256.0 Hz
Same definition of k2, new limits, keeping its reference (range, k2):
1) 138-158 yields 140.0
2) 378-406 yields 404.0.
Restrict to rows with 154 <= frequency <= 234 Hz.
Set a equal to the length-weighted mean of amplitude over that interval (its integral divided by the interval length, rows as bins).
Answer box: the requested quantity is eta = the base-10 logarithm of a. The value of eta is 1.15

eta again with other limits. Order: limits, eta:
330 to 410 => 1.17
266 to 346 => 1.16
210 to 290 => 1.16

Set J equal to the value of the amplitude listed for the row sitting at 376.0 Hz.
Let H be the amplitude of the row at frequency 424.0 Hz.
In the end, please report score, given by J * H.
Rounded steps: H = 13.1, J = 15.7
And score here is 206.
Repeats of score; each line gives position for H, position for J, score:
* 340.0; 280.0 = 223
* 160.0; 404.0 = 193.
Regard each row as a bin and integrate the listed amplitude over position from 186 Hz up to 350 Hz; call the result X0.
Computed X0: 2356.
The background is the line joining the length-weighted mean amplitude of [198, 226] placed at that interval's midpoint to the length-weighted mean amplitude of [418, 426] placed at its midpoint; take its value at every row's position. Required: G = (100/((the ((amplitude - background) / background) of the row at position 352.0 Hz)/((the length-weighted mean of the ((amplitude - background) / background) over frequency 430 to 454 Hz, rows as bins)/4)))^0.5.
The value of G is 3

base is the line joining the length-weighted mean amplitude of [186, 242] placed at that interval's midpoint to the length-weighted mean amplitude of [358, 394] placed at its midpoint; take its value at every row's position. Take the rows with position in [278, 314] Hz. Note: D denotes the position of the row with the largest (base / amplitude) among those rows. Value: 304.0 Hz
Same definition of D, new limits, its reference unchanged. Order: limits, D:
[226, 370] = 304.0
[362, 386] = 384.0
